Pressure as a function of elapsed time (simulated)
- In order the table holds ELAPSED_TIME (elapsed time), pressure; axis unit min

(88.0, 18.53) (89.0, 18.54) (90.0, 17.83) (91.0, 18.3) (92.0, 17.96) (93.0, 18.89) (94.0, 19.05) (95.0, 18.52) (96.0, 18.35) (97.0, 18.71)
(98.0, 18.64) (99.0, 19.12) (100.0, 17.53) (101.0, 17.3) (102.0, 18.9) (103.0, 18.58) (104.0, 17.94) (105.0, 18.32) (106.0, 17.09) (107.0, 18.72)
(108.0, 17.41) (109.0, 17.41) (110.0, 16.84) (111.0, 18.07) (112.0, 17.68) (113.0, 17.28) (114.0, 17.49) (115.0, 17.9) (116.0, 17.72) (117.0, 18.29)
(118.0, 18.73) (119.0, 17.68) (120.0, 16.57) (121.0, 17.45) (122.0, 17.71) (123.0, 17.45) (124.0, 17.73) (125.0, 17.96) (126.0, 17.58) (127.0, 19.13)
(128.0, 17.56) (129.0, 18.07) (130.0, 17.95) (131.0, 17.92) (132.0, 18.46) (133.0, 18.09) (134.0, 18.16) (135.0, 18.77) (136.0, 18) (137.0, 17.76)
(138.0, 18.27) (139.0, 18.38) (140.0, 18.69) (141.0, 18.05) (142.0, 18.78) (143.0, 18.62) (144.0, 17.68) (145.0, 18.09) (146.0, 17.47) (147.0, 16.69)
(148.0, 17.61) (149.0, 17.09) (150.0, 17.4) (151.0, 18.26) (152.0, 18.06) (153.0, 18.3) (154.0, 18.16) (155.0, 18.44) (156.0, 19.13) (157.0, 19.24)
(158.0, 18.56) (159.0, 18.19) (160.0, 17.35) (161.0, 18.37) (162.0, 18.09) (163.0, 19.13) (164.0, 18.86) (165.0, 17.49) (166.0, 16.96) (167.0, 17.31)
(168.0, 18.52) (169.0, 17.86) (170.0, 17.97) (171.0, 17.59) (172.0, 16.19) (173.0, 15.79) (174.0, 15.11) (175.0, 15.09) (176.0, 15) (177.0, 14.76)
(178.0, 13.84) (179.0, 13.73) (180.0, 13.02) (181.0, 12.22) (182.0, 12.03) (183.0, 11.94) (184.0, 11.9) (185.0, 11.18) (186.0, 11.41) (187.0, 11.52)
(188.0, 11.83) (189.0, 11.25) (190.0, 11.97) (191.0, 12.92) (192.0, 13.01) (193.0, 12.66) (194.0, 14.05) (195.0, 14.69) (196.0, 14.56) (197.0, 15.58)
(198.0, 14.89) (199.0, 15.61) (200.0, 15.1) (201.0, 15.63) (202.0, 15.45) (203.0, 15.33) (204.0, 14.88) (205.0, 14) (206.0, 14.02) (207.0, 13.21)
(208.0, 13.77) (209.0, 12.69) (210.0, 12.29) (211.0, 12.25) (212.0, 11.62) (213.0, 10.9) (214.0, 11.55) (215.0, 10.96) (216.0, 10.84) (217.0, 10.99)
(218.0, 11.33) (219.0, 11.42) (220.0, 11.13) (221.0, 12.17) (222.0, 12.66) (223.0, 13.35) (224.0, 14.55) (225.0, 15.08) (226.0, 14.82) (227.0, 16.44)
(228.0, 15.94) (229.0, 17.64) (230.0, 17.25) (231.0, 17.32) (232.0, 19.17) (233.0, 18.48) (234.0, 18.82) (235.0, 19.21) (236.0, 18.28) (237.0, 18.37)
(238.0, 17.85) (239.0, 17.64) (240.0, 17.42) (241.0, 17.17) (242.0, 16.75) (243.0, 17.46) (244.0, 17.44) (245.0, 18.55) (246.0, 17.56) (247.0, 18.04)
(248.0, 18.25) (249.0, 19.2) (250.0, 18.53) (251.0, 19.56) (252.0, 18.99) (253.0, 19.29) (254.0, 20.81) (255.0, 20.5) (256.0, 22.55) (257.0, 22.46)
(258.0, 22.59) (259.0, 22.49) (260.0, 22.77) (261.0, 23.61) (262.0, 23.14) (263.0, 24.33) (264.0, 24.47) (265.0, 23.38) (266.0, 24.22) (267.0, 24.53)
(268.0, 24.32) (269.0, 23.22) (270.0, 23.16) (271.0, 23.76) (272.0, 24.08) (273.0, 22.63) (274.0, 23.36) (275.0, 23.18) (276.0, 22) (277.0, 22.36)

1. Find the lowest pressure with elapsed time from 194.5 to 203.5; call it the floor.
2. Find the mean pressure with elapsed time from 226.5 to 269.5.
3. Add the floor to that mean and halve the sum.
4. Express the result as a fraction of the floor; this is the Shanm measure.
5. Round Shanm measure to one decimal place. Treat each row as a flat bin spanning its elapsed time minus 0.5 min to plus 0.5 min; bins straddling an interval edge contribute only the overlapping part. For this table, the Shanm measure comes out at 1.2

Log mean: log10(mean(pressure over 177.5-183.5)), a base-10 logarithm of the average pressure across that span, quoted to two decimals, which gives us 1.11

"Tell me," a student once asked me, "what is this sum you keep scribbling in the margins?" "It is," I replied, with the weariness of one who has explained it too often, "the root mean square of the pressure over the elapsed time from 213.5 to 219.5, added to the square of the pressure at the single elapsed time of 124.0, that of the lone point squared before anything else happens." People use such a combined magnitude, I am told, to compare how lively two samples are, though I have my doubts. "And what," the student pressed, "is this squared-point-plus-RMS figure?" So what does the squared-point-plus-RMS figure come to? 326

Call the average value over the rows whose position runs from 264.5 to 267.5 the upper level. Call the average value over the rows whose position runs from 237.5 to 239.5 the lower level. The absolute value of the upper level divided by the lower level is 1.35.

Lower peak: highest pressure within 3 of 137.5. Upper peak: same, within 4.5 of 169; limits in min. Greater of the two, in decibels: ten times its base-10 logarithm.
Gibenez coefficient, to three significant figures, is 12.7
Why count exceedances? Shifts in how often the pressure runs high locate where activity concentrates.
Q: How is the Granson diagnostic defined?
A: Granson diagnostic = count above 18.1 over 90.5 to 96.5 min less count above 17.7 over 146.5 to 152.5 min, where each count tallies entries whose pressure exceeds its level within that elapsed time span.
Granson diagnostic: 3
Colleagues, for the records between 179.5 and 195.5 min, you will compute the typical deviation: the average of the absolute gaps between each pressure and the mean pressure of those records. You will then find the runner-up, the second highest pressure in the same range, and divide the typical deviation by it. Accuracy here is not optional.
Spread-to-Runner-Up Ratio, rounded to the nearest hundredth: 0.06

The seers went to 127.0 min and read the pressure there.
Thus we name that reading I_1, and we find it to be 19.13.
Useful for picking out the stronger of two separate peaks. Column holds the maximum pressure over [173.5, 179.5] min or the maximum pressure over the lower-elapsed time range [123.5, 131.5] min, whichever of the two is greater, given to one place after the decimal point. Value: 19.1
